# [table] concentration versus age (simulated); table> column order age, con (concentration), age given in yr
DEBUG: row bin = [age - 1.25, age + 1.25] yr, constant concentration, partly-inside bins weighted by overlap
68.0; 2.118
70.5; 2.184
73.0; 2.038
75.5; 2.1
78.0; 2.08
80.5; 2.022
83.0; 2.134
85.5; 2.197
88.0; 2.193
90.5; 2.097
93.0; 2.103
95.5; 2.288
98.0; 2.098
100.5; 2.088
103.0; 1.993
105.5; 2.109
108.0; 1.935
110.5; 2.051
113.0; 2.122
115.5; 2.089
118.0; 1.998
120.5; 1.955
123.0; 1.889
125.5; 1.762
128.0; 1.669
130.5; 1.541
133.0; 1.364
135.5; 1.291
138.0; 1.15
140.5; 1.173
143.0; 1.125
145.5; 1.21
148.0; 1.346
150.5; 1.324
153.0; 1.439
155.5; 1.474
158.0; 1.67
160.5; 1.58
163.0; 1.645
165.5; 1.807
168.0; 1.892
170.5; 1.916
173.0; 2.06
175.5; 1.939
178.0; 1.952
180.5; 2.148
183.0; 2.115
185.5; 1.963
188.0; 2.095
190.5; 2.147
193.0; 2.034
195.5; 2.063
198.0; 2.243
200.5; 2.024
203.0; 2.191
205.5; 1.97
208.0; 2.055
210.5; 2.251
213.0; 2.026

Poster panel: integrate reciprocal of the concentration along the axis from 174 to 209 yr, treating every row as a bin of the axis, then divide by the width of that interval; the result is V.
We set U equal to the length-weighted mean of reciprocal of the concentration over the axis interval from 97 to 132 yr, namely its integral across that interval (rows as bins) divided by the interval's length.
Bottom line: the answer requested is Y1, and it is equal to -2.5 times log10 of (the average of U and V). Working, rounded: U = 0.52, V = 0.485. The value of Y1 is 0.748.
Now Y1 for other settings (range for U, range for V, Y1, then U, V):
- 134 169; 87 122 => 0.556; 0.72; 0.482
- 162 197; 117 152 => 0.548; 0.51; 0.701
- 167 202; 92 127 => 0.769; 0.49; 0.494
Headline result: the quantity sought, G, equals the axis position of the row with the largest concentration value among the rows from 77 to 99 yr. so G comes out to 95.5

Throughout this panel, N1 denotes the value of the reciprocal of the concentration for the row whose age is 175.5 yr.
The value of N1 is 0.52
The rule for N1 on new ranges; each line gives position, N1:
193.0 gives 0.49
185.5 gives 0.51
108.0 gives 0.52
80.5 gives 0.49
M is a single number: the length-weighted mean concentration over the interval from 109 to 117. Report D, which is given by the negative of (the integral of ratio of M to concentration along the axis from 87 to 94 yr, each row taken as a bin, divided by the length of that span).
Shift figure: -0.977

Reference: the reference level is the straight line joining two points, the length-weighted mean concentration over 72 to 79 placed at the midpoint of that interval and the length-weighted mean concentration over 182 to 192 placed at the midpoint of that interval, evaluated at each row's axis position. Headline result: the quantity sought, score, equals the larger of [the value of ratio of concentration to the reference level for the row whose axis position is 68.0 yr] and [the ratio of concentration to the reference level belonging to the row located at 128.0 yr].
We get 1.02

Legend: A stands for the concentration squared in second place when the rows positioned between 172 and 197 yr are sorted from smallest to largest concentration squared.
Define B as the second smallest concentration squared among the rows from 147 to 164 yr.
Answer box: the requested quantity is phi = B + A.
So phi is 5.6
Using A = 3.8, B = 1.8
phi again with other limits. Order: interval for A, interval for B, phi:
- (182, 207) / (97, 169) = 5.2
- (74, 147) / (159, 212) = 4.0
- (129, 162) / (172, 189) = 5.1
